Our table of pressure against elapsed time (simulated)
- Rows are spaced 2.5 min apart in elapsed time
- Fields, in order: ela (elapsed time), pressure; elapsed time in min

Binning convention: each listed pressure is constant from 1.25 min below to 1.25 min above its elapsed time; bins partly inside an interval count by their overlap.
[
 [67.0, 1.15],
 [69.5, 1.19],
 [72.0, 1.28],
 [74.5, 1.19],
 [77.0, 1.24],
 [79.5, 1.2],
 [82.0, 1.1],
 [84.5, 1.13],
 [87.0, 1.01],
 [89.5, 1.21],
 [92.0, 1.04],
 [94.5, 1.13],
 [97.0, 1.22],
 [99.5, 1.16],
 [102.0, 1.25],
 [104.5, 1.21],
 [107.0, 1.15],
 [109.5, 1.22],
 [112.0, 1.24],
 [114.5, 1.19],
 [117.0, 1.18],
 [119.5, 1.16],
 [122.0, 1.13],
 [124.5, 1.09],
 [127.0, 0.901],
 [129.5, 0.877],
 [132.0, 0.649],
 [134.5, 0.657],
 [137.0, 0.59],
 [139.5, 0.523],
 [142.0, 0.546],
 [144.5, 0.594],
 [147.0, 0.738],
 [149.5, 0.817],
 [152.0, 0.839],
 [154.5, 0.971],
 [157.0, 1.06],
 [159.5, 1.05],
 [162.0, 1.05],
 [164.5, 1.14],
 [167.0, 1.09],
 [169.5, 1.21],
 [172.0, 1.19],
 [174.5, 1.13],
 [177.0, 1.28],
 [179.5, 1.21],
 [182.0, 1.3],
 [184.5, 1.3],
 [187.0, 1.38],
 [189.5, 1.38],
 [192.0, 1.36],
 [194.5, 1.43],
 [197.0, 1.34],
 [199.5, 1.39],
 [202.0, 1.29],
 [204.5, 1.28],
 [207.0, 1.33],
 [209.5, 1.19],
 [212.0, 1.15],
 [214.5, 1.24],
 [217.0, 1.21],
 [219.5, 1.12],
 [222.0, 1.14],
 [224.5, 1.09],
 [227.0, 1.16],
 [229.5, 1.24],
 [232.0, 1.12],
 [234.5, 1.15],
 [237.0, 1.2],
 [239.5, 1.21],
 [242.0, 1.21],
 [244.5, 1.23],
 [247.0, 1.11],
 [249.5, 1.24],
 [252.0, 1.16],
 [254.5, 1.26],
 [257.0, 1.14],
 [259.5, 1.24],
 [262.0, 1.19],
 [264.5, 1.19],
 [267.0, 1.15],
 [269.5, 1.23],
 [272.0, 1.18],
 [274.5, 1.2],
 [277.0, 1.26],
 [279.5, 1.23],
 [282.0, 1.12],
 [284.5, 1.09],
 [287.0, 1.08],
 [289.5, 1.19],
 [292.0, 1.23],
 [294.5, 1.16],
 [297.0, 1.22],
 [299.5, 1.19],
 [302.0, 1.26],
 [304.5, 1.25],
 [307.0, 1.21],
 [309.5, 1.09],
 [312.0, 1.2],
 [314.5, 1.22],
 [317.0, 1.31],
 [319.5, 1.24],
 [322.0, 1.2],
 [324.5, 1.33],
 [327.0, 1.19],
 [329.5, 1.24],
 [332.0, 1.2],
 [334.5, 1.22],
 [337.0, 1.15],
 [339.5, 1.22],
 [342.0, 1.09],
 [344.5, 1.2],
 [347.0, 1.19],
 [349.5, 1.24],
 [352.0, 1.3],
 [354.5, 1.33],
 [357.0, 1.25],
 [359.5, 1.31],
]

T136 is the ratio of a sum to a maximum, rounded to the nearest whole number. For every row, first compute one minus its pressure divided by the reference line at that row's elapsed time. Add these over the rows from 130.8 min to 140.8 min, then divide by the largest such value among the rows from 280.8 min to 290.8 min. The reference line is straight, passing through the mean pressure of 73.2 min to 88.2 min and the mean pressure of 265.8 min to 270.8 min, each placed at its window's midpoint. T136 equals 20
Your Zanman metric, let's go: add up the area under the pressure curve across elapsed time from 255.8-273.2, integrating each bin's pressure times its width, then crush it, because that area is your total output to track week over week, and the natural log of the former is 3.03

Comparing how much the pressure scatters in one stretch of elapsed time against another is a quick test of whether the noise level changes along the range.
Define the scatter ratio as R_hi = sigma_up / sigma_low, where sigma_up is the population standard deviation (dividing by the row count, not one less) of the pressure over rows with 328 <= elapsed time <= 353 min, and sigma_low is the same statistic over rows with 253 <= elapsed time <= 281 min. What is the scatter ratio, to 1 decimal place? 1.4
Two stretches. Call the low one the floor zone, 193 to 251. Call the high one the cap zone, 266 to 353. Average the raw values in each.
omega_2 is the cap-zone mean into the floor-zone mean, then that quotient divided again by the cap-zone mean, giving 0.84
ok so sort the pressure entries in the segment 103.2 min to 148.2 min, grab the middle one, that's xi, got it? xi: 1.00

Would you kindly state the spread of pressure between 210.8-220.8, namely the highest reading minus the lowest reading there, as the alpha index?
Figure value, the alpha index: 0.12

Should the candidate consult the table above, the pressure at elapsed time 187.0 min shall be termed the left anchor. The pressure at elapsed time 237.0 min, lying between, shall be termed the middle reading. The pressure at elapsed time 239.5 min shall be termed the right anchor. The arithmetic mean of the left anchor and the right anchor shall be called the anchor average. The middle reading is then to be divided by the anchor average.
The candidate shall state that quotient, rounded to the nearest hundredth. 0.93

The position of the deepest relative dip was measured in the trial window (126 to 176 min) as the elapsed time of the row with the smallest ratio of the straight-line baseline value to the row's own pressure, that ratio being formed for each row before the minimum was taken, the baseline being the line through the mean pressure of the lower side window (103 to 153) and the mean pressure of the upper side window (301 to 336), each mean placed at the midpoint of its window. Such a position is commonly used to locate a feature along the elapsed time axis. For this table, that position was 169.5 min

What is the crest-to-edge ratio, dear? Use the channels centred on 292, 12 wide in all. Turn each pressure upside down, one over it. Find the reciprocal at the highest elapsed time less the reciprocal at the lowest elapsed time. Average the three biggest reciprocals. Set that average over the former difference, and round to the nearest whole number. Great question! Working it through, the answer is -8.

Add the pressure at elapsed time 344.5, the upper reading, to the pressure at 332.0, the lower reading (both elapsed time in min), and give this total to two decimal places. 2.40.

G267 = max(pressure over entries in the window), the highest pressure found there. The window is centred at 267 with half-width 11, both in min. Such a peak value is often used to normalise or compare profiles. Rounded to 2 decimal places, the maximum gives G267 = 1.26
